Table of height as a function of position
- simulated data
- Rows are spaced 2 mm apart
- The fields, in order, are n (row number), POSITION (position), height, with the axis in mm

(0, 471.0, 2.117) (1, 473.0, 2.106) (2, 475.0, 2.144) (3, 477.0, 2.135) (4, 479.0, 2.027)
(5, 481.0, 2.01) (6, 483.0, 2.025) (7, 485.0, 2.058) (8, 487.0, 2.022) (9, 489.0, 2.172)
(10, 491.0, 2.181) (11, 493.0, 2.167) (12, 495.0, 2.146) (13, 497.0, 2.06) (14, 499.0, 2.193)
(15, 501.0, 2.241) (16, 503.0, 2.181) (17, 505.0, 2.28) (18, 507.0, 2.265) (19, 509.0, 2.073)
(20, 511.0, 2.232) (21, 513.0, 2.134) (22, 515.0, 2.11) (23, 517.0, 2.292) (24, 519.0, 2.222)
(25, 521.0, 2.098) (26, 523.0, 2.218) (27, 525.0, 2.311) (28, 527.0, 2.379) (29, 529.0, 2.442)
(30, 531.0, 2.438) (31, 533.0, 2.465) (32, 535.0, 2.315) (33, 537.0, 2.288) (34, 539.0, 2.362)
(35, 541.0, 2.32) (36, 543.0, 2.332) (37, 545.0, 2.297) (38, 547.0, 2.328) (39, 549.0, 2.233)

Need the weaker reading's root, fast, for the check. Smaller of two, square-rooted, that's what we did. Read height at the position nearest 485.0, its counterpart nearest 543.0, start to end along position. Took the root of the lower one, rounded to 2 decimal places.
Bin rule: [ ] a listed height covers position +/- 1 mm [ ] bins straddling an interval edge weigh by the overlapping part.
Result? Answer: 1.43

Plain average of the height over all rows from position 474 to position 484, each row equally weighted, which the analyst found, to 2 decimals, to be 2.07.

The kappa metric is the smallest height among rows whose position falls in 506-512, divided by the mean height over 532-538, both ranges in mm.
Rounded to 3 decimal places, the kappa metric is 0.880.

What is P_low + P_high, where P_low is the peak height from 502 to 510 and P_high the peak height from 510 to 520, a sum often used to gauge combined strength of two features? 4.57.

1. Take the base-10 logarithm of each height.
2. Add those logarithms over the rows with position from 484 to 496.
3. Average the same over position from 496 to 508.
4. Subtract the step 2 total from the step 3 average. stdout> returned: -1.62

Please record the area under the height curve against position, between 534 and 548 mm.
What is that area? 32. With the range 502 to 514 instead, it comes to 26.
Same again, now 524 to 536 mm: 29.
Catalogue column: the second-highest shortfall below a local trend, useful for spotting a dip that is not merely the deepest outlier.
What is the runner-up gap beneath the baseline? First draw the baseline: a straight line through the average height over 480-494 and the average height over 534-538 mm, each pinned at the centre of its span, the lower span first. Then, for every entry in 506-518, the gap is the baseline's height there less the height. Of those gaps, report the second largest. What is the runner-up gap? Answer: 0.10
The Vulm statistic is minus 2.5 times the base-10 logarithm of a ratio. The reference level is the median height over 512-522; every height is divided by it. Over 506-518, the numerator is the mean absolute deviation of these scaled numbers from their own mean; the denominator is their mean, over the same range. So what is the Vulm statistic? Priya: 3.6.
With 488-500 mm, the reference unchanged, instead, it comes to 4.5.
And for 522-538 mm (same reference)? 3.8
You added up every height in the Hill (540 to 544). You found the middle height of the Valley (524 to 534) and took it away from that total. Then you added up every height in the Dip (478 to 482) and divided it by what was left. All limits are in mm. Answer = 1.82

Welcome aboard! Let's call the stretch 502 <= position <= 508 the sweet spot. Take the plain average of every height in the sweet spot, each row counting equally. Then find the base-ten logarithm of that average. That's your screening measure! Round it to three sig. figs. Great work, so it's 0.351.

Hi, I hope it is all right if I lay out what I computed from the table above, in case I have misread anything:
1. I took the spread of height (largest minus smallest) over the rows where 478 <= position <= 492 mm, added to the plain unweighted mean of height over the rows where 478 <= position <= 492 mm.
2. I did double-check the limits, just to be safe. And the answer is 2.24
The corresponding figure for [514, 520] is 2.39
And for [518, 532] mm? 2.65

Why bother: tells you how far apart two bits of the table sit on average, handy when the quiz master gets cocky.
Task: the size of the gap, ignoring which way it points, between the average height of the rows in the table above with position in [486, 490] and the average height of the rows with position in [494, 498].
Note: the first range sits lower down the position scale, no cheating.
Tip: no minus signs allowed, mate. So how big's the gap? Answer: 0.01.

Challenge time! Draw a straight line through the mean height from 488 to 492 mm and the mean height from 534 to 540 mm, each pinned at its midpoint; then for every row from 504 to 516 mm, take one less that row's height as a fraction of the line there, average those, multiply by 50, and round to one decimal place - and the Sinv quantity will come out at 1.2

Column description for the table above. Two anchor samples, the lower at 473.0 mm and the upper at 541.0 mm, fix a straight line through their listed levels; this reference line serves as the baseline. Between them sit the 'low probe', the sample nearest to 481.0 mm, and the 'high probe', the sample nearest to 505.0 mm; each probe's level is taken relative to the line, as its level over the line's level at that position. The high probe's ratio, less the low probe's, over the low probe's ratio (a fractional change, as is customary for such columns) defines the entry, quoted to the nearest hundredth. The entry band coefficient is 0.10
